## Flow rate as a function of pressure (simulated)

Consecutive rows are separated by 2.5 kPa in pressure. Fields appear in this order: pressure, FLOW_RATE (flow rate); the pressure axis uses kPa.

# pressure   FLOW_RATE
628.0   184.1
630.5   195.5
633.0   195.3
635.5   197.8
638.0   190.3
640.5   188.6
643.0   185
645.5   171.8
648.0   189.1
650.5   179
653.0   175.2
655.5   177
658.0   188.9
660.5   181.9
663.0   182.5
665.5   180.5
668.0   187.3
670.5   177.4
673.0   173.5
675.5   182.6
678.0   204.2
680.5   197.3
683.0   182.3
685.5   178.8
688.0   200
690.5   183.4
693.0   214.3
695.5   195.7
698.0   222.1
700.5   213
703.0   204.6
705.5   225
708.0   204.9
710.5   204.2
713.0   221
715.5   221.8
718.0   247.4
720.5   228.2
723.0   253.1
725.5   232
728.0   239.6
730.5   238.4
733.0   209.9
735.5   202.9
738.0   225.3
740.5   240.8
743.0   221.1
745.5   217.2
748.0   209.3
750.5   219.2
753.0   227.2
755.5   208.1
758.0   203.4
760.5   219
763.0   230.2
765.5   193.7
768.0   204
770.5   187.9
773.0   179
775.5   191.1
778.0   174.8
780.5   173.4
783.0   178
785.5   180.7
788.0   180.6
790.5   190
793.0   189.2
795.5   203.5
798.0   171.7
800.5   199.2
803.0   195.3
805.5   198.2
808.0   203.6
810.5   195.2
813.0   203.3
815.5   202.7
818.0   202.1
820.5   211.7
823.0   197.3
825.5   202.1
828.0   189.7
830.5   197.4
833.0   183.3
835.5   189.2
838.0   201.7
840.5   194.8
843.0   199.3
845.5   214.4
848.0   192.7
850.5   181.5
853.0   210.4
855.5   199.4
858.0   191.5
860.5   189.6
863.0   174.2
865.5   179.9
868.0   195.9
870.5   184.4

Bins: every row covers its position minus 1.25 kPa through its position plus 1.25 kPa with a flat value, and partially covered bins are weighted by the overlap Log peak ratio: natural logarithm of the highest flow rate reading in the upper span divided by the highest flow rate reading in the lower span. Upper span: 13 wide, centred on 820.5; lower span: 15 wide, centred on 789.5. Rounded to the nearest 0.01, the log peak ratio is 0.04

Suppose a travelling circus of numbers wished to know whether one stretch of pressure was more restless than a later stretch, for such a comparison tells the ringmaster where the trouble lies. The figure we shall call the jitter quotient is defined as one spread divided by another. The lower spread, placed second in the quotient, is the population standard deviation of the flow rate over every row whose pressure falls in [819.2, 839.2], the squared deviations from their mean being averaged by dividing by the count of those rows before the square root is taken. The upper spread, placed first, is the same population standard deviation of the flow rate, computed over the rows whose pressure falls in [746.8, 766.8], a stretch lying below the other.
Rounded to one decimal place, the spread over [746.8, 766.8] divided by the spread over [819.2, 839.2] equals 1.4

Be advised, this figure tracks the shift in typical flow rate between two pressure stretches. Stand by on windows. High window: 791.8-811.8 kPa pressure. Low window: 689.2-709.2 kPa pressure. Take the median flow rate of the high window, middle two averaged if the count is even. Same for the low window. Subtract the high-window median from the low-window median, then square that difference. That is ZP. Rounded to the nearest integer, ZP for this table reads 149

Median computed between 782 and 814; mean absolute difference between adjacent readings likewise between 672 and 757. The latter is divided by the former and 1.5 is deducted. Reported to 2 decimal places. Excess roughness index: -1.42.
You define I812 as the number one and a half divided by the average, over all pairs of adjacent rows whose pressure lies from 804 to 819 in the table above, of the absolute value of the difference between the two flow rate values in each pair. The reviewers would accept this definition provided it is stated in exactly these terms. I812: 0.32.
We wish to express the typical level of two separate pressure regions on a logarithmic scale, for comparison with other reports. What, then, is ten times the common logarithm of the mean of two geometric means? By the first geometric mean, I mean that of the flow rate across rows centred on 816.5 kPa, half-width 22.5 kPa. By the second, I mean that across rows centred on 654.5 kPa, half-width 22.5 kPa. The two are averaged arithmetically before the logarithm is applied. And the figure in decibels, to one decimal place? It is 22.8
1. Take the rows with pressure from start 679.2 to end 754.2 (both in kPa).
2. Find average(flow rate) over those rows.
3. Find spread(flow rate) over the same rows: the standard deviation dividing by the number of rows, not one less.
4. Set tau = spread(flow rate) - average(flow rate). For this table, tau -198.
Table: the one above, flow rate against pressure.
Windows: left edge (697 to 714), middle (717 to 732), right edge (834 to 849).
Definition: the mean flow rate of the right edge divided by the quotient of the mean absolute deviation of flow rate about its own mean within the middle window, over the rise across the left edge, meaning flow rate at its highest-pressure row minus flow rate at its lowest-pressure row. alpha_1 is -31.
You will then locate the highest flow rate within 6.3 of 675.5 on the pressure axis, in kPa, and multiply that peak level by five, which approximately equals 1021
